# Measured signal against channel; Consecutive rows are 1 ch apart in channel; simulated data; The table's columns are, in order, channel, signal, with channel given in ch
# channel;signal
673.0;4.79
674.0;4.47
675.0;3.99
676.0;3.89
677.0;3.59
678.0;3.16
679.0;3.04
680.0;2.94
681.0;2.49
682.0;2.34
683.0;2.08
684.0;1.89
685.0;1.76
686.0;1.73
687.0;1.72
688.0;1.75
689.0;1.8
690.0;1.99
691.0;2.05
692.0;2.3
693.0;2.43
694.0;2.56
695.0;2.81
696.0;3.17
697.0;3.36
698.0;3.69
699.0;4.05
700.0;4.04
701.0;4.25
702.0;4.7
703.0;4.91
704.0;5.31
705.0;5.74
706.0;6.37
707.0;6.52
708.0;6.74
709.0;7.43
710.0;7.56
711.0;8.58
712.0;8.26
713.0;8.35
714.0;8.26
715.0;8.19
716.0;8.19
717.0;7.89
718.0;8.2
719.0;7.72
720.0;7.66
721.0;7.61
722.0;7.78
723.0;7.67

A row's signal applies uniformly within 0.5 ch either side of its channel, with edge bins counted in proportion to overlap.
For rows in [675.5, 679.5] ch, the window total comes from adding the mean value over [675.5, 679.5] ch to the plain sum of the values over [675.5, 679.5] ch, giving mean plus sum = 17.1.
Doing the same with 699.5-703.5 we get 22.4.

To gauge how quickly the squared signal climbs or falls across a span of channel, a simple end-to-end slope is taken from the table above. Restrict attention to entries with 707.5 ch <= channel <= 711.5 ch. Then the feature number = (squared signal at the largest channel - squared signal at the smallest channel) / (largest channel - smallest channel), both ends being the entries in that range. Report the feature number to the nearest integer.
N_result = 9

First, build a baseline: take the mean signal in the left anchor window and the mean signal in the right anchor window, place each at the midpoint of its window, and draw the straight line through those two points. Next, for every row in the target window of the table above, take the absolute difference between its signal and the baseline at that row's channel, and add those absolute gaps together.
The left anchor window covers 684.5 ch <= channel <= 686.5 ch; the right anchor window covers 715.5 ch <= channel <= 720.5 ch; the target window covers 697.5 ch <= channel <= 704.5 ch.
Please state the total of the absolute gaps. 2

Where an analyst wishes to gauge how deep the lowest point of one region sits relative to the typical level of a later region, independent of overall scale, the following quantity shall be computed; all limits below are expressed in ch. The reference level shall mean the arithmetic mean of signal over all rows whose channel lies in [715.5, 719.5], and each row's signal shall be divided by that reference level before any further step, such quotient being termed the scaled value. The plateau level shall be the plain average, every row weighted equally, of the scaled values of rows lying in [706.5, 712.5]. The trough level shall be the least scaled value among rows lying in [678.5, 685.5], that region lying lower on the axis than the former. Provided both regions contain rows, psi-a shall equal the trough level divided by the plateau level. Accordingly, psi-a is 0.234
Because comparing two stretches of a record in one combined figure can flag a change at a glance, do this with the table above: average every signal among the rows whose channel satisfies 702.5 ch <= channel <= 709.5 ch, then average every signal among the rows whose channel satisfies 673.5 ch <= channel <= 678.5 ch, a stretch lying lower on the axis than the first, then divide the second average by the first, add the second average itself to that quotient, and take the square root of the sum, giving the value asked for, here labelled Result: 2.1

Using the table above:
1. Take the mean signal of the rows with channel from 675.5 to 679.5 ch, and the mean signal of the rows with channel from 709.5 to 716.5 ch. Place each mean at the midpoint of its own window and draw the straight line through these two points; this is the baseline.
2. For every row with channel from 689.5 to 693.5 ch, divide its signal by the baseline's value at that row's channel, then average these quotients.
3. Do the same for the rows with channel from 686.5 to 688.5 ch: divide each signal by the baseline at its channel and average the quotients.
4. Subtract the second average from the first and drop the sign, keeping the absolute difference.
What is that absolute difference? 0.05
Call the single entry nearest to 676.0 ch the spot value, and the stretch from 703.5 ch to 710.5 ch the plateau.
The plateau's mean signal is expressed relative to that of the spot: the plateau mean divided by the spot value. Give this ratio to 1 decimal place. 1.7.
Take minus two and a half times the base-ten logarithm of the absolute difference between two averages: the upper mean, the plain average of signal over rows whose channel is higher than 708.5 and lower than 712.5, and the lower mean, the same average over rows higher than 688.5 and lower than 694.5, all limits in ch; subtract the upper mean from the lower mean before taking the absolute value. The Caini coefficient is -1.9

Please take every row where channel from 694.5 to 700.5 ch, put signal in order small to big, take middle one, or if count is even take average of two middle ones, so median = 4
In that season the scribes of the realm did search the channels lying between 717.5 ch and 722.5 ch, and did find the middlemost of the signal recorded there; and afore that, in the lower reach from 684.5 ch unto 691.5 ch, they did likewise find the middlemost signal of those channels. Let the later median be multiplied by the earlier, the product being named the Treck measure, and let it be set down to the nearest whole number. 14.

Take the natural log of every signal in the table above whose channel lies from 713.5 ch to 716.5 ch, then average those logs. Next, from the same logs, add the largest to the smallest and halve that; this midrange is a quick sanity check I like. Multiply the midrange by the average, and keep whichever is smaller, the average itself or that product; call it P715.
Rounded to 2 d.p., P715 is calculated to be 2.11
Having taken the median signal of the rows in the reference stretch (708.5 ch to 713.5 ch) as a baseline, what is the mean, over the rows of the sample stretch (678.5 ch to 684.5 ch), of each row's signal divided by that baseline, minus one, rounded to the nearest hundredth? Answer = -0.70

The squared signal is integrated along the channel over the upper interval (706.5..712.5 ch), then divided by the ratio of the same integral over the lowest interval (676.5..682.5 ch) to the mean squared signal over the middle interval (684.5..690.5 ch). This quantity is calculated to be 21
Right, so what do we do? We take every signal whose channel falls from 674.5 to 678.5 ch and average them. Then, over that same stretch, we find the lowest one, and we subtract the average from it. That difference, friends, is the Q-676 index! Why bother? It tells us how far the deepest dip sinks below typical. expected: -0.5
